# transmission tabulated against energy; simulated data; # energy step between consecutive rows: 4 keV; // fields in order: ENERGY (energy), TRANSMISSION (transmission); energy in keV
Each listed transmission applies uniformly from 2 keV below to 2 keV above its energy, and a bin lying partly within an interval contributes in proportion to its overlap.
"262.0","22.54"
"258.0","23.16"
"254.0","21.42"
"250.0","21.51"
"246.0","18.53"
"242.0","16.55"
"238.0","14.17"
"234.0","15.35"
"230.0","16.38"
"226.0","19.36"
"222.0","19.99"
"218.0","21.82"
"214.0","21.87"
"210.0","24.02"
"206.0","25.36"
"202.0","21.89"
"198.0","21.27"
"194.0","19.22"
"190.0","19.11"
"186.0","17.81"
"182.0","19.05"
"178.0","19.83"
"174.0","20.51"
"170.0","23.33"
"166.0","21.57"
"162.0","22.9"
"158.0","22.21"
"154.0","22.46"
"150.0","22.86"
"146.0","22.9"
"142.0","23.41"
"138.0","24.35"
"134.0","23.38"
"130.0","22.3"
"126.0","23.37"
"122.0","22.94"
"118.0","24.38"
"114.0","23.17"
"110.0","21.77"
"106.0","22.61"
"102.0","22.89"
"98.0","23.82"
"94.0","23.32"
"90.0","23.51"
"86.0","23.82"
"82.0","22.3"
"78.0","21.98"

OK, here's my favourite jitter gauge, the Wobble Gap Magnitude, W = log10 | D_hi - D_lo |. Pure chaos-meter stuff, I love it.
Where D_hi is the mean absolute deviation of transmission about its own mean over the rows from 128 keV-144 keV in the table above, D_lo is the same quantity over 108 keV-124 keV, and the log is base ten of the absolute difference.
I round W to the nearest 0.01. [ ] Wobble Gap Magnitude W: -0.74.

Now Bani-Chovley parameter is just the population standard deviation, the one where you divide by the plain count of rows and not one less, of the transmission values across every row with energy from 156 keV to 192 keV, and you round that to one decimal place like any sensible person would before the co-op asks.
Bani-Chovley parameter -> 1.8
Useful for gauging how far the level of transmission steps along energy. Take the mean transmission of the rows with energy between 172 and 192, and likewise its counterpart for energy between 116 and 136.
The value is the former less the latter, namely -4.0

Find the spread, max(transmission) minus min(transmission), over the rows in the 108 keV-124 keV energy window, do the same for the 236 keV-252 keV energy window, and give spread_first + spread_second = 10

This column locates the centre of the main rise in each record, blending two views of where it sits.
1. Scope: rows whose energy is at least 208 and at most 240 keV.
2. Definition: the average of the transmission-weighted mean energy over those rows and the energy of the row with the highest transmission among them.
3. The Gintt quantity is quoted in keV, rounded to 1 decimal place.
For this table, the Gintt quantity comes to 216.2 keV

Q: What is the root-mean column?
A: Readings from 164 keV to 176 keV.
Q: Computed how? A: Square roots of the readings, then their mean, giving 4.67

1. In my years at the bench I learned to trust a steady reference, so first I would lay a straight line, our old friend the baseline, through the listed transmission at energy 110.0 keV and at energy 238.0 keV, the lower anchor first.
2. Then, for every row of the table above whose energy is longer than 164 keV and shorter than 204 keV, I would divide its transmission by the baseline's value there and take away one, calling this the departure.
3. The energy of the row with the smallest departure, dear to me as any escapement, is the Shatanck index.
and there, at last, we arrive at 186.0 keV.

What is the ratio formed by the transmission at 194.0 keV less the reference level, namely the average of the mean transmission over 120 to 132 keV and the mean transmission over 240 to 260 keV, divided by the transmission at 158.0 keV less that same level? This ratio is -3.5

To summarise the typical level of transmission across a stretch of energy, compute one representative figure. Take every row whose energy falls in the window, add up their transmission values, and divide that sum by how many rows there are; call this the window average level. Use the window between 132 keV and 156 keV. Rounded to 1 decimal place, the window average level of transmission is 23.2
